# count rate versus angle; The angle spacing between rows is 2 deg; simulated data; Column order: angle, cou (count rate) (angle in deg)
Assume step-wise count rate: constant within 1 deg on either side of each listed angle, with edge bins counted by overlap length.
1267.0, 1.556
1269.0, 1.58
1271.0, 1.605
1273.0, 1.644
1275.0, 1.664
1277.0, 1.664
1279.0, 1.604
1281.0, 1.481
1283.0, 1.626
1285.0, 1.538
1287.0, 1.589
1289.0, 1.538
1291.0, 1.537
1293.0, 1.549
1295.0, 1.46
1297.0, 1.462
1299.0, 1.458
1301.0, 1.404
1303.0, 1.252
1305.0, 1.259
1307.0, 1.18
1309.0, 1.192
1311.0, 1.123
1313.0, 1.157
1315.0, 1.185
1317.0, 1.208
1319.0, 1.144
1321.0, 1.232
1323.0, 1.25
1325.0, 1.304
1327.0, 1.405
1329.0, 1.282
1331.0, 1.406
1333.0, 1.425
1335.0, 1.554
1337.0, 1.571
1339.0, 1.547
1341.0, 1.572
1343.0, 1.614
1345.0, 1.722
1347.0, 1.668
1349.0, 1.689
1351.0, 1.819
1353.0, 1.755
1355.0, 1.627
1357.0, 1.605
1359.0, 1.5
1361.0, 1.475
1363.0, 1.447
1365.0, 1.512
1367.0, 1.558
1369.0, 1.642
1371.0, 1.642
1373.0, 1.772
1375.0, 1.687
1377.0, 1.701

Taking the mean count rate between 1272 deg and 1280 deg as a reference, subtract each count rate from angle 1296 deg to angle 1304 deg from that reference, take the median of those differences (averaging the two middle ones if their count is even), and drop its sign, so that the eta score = 0.21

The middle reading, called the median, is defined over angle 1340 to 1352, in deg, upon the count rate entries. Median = 1.68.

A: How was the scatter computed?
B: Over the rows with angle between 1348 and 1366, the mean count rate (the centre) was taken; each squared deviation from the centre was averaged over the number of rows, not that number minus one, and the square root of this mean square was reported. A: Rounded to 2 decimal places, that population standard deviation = 0.12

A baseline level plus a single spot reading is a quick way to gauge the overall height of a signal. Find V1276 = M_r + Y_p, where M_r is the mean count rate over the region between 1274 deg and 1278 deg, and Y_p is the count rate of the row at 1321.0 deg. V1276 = 2.90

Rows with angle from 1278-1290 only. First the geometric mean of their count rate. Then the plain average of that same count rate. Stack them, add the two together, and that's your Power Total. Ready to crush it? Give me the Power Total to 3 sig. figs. 3.12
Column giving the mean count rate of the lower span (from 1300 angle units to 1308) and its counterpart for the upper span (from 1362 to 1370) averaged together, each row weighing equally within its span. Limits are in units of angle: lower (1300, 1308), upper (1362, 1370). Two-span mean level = 1.41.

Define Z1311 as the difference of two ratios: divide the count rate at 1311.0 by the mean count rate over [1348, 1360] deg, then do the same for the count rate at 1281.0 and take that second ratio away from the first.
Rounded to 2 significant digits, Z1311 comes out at -0.21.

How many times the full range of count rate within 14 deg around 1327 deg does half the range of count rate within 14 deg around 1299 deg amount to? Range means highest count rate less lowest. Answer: 0.77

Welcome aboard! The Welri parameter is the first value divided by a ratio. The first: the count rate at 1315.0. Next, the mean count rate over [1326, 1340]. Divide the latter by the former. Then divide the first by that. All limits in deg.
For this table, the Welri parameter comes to 1.0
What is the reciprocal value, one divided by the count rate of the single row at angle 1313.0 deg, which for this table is 0.86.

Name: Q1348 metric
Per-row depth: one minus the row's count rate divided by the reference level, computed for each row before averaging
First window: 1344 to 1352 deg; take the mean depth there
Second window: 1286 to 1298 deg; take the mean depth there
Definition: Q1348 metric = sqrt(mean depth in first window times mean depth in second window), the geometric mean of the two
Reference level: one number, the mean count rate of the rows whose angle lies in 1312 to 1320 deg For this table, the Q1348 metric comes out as 0.37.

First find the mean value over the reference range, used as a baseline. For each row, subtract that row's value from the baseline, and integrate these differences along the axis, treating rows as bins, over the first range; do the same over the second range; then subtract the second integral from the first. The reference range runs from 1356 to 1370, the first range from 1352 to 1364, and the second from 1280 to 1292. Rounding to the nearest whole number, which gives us 0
